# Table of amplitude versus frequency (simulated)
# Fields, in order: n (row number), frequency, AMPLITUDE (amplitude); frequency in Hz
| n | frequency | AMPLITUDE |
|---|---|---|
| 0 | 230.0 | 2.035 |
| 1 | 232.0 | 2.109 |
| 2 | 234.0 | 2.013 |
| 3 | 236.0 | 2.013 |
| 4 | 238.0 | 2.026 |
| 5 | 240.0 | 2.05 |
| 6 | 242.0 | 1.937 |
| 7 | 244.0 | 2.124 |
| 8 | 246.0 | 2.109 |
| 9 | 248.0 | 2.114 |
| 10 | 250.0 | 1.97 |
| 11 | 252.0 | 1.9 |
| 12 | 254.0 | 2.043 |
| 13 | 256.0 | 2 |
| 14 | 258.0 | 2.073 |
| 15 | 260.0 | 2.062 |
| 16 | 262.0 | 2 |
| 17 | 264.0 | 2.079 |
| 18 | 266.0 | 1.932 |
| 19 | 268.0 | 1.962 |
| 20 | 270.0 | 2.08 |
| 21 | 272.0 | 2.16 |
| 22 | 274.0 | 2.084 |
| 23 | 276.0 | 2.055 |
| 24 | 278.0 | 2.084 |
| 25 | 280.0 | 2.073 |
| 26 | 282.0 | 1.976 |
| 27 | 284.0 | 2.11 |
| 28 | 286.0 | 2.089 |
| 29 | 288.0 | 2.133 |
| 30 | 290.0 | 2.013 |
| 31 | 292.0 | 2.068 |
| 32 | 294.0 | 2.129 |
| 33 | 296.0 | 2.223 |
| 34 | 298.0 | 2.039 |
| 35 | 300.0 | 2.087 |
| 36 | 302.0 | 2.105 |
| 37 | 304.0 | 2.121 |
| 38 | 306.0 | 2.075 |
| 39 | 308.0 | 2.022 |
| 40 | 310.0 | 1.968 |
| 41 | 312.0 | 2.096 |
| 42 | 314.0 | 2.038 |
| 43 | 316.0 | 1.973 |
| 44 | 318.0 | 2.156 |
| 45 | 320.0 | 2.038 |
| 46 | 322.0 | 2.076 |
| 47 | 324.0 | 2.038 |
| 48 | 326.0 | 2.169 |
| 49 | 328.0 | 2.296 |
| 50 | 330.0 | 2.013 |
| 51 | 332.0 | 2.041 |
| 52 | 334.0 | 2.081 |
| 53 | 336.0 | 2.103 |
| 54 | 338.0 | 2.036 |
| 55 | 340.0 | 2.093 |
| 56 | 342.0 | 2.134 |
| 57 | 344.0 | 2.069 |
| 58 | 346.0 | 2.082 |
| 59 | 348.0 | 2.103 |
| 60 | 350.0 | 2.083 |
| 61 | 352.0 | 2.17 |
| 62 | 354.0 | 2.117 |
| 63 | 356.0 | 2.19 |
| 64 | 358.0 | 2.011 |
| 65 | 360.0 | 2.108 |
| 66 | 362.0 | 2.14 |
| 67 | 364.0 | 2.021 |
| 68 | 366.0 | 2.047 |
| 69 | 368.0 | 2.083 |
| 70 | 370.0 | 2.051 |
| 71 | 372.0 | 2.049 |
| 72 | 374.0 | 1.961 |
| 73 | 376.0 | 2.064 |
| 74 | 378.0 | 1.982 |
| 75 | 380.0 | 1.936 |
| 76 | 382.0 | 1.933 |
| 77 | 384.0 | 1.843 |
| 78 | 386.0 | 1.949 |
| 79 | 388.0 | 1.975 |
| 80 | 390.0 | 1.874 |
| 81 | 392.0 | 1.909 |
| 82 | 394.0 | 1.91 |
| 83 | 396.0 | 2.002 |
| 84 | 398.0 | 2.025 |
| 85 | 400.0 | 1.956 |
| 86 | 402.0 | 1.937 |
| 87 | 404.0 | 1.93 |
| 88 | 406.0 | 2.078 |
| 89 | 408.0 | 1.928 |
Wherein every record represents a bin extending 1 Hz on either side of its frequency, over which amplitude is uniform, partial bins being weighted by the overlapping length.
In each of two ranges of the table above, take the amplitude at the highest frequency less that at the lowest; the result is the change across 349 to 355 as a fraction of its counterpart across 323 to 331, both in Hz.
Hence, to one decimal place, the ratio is -1.4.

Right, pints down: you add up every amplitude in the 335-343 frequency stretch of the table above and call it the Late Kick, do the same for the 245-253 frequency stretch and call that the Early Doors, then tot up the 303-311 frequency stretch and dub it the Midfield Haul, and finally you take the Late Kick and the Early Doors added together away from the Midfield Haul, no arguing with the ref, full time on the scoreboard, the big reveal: -8.27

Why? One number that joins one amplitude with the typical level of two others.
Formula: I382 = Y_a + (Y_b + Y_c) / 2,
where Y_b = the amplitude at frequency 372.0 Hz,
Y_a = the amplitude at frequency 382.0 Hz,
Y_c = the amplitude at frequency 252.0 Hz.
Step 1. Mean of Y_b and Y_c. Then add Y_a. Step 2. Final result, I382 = 3.91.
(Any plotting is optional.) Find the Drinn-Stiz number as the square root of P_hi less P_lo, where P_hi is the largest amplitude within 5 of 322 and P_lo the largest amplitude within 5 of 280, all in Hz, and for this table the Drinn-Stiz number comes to 0.24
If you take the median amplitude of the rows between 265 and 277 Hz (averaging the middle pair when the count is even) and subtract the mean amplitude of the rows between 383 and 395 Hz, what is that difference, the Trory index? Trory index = 0.16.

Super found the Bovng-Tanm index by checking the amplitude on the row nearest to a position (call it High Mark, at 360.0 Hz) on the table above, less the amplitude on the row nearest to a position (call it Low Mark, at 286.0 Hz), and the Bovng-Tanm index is 0.019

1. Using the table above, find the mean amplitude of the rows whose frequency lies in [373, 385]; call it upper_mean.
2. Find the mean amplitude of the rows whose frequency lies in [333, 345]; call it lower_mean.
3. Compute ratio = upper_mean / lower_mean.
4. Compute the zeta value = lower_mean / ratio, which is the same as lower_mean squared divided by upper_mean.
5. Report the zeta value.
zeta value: 2.23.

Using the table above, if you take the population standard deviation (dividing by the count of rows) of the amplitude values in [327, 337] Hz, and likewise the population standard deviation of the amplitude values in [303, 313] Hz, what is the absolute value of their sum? 0.15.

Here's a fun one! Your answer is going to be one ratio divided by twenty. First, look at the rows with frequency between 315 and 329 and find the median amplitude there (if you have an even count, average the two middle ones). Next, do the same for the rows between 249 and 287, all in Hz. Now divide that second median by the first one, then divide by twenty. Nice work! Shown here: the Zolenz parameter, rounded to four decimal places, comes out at 0.0497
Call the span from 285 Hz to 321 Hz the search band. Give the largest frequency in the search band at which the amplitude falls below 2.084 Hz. 320.0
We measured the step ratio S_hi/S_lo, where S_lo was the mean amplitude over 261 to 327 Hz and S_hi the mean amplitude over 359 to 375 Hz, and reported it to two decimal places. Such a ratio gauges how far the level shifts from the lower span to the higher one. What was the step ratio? 0.99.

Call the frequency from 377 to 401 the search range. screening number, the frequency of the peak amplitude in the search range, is 398.0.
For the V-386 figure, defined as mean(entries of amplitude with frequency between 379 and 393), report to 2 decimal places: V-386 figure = 1.92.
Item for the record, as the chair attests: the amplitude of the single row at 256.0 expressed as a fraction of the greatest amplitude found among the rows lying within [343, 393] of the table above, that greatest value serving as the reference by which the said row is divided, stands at 0.91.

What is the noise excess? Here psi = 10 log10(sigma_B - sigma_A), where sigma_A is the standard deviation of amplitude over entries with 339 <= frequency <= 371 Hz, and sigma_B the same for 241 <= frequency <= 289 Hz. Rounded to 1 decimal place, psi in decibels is -16.7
